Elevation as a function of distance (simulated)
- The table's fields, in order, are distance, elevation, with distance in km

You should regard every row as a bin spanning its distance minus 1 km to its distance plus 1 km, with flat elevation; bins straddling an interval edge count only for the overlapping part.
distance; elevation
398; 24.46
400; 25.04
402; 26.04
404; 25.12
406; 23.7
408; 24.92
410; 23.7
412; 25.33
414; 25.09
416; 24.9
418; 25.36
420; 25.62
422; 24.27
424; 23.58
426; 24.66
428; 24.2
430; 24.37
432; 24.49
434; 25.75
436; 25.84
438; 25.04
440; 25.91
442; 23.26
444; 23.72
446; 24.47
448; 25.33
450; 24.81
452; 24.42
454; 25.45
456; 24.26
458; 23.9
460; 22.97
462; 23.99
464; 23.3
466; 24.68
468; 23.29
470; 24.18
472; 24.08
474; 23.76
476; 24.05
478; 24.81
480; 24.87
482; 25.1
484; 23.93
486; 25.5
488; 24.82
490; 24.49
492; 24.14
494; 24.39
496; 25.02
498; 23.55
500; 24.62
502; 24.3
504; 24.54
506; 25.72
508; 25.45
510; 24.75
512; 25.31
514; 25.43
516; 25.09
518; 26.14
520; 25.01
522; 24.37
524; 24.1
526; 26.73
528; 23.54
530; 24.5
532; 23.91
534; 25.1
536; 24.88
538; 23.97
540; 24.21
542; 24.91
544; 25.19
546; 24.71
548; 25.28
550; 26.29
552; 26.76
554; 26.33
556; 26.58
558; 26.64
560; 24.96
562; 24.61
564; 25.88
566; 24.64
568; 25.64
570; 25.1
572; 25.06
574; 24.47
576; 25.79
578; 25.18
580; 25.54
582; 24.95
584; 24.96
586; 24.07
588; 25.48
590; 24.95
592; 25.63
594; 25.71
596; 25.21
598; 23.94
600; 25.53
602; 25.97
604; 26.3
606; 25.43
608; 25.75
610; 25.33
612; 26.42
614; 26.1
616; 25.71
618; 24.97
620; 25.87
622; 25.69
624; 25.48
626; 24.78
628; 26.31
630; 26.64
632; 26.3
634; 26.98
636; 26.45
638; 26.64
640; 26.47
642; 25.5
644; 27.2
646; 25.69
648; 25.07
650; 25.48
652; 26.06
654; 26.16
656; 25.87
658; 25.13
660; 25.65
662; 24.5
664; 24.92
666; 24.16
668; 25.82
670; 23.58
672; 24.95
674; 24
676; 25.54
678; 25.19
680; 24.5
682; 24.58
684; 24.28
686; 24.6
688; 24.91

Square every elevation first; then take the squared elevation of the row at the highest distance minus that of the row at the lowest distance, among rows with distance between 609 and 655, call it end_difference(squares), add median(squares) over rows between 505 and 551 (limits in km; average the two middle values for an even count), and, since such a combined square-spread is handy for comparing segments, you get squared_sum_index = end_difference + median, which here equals 668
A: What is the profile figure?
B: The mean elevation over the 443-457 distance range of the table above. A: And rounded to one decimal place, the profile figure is 24.6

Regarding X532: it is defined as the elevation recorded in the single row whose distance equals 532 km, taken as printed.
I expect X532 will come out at 23.91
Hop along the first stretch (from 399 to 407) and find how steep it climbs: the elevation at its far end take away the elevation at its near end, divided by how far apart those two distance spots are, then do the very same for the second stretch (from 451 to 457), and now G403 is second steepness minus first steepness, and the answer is 0.18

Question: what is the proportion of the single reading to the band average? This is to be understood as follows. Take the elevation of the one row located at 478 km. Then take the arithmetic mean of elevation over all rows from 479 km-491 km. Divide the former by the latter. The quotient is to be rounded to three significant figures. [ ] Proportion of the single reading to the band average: 1.00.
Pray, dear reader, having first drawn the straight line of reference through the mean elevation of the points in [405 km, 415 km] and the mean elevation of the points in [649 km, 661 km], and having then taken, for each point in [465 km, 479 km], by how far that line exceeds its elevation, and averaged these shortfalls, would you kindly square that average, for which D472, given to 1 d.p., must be 0.5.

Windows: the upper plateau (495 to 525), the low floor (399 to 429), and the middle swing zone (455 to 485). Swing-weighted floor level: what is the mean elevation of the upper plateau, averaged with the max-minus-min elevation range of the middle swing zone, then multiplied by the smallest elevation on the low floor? 319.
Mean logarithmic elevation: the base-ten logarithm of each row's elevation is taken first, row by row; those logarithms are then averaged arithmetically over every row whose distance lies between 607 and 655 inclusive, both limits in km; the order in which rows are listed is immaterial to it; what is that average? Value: 1.41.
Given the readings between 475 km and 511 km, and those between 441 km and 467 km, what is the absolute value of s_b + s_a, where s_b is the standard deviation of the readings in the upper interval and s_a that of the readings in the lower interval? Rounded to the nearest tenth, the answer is 1.3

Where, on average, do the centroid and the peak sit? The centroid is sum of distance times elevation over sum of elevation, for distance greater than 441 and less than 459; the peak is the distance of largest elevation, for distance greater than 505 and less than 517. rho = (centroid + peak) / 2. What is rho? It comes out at 478.0 km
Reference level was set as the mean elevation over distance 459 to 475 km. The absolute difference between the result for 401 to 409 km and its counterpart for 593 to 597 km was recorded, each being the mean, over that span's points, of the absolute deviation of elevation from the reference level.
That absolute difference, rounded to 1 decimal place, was 0.5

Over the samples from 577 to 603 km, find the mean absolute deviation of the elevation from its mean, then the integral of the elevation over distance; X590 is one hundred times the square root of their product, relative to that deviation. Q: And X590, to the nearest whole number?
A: 3800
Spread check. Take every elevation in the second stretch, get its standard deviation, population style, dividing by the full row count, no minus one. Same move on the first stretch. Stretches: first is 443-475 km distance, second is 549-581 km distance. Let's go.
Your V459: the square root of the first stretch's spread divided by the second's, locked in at 0.95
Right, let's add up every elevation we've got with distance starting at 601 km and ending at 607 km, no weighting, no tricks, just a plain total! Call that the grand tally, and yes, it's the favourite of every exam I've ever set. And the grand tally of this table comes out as 77.7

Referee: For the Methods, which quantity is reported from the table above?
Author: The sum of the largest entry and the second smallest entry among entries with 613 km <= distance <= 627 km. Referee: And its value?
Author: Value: 51.1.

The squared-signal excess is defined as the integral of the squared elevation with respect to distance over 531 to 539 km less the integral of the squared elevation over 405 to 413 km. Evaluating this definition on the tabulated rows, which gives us 19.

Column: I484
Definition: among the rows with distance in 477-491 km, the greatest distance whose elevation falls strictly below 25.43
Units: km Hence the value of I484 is 490 km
